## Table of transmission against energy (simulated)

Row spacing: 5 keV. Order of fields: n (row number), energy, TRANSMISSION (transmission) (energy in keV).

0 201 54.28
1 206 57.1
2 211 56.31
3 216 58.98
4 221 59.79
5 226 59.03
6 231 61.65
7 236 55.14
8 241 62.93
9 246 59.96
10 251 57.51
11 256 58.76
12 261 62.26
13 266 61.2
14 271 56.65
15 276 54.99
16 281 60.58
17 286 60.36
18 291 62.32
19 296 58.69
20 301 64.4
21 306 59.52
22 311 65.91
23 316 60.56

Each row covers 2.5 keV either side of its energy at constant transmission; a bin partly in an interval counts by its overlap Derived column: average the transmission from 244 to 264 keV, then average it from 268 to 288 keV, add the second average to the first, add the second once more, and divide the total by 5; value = 35.2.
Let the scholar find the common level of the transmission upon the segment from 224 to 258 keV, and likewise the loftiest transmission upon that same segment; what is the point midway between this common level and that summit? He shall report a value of 61.1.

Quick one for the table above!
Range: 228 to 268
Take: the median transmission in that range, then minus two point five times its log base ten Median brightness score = -4.46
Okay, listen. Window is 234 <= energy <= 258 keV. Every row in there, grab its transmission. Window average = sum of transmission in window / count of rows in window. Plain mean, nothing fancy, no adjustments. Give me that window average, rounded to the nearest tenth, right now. 58.9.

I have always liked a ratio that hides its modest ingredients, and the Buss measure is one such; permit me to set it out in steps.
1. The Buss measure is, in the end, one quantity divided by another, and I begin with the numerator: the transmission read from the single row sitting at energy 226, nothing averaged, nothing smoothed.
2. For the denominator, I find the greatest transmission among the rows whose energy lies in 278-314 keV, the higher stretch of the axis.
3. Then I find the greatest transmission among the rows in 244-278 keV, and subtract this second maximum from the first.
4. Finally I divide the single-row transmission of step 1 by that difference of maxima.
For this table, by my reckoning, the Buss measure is 16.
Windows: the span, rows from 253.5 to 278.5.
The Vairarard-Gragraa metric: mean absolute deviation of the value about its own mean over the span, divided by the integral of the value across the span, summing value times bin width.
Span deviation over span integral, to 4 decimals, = 0.0016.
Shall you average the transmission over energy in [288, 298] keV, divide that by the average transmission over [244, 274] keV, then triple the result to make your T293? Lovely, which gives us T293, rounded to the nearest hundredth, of 3.06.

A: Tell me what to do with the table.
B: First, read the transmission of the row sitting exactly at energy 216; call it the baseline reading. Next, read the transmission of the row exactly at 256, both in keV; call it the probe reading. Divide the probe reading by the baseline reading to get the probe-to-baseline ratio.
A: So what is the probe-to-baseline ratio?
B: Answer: 1.00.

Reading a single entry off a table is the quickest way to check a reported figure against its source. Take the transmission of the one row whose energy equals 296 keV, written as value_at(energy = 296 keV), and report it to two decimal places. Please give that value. 58.69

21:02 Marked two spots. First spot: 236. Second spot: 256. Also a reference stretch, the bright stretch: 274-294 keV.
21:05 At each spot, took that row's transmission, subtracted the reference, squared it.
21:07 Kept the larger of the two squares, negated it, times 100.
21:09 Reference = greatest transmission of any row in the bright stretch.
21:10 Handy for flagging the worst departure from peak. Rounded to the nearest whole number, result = -5155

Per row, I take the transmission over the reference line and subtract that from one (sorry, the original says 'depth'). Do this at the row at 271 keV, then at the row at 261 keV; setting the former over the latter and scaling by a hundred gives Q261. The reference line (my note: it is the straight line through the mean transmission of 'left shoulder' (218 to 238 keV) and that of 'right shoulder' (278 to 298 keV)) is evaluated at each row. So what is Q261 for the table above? -134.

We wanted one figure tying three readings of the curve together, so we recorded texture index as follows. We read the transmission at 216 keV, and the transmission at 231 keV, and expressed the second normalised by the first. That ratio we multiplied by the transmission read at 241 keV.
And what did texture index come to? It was 66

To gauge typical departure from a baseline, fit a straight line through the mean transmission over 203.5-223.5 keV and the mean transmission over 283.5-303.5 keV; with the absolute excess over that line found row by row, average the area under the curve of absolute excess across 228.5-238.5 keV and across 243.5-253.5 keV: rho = 23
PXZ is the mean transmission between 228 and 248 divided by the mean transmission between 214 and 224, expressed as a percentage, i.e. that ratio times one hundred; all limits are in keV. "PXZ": 101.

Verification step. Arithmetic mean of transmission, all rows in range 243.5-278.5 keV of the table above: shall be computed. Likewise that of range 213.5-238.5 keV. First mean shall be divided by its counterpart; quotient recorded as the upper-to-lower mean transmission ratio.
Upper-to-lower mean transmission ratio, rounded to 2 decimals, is 1.00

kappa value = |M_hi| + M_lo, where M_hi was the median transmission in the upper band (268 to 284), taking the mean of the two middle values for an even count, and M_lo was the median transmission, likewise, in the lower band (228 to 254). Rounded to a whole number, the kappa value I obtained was 117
